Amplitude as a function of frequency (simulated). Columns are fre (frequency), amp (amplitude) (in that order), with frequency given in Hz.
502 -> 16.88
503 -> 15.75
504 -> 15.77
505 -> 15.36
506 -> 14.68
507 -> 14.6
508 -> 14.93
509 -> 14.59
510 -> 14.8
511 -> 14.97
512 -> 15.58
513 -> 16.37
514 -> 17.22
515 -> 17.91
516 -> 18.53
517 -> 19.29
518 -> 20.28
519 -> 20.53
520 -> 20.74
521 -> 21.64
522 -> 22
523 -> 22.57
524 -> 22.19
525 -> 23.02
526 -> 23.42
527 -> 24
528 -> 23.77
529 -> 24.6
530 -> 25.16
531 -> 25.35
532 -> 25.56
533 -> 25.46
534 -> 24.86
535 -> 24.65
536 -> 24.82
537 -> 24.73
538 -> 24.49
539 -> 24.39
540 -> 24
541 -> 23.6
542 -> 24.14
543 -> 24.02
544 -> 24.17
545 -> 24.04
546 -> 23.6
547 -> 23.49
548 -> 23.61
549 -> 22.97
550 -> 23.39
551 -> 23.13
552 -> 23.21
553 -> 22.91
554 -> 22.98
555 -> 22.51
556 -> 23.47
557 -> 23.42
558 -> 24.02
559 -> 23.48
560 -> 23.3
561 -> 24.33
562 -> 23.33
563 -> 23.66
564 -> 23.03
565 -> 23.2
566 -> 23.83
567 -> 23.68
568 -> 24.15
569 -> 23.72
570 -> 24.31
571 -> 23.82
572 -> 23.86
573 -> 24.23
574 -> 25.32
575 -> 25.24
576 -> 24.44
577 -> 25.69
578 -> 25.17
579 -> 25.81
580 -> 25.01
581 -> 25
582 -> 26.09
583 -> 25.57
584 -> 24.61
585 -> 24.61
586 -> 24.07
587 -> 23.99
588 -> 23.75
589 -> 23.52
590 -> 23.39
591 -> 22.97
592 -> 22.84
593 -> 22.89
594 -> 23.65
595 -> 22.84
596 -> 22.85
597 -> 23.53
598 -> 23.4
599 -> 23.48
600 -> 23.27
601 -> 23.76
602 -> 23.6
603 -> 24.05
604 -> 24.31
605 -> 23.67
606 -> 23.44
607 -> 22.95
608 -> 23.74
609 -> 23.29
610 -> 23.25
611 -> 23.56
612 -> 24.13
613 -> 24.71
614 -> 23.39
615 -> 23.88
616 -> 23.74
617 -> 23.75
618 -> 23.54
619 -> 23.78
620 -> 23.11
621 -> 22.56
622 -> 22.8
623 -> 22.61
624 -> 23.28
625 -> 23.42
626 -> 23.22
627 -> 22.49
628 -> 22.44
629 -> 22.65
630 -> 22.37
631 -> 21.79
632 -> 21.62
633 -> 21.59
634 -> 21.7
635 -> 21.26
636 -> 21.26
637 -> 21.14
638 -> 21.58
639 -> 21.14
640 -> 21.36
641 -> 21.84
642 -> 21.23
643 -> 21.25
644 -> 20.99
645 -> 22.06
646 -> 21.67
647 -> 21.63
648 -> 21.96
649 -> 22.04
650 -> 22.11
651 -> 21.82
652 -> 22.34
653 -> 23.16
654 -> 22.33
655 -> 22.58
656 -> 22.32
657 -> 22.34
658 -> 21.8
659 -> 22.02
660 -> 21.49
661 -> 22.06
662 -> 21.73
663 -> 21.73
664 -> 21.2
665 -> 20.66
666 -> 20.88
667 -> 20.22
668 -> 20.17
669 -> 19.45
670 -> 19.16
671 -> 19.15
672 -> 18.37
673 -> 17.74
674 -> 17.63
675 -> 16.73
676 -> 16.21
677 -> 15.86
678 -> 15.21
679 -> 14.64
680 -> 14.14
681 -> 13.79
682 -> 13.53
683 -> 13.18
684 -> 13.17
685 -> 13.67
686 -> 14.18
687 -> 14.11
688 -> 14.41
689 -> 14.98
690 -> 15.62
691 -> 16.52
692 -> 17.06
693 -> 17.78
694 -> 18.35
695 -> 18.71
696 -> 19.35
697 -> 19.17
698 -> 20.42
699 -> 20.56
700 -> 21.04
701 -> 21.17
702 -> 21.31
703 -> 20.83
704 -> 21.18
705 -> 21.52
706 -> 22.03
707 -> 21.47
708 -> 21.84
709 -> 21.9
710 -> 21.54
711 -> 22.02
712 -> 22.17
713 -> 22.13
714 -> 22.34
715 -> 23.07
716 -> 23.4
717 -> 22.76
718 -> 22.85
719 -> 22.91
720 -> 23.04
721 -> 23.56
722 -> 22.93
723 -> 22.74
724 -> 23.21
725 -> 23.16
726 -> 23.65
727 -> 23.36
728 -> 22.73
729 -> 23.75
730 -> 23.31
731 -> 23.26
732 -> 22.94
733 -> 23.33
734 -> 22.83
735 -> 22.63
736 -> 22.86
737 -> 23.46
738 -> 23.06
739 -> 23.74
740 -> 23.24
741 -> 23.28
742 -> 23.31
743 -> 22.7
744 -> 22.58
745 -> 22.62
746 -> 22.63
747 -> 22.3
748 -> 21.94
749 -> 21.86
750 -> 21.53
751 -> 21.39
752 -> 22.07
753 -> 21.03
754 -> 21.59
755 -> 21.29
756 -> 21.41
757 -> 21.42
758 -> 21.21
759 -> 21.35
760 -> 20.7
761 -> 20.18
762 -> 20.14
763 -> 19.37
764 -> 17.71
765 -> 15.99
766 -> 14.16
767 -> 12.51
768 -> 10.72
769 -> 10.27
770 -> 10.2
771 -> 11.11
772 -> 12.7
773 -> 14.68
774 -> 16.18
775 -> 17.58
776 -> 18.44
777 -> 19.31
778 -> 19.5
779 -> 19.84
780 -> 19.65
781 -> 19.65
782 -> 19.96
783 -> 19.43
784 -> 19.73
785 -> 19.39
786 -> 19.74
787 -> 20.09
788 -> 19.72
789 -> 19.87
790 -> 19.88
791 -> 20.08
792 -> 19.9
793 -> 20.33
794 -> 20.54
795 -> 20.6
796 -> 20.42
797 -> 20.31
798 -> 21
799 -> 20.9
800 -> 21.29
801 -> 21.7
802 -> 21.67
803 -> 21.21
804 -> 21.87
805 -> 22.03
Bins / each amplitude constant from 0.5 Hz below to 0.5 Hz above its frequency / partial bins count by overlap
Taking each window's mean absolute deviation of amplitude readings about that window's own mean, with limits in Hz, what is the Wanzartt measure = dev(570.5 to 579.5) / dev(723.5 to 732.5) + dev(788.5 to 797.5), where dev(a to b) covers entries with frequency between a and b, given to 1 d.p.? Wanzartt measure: 3.2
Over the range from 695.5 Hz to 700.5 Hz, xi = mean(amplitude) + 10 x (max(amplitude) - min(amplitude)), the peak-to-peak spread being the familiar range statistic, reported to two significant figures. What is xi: 39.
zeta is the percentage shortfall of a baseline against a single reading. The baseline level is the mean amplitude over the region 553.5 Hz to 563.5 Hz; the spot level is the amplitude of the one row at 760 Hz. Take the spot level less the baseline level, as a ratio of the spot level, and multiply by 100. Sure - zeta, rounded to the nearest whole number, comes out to -13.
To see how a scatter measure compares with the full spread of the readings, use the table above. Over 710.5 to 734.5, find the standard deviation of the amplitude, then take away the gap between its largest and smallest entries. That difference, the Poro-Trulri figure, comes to -1.3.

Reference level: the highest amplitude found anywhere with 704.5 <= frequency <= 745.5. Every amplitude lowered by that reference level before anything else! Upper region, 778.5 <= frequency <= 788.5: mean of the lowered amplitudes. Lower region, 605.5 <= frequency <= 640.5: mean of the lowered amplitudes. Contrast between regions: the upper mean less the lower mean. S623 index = -3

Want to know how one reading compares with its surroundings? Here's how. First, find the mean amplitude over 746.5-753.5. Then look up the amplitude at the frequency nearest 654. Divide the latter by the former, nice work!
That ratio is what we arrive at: 1.03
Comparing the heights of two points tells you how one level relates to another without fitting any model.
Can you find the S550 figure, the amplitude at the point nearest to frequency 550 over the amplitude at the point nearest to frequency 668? 1.2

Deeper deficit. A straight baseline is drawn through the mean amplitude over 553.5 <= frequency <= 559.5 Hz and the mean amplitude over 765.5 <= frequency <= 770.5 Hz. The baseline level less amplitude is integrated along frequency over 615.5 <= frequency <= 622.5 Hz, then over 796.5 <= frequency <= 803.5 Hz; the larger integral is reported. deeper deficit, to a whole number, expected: -24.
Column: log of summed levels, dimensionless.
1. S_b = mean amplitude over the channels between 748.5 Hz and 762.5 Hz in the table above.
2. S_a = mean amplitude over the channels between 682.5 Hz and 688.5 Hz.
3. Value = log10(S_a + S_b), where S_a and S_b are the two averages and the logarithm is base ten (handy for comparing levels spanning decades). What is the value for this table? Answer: 1.54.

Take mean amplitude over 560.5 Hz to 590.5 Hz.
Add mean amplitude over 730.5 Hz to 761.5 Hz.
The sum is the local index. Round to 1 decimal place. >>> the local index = 46.6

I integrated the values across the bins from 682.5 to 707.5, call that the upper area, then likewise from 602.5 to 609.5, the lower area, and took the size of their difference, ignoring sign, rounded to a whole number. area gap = 286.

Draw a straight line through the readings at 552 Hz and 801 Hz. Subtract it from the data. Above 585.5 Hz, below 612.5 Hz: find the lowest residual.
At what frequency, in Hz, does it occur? 592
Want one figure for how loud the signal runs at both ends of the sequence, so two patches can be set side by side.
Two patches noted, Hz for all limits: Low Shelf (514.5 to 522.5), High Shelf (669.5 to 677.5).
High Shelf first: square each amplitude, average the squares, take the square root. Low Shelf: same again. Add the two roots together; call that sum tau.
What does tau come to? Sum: 37.8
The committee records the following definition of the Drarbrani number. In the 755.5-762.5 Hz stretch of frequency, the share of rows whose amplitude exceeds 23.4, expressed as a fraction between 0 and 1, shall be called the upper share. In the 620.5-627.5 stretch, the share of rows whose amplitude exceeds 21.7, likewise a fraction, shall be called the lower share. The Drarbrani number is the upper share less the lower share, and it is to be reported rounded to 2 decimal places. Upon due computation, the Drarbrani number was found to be -1.00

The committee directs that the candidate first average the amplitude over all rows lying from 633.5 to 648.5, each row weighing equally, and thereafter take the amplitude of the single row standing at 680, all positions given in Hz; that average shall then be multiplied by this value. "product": 304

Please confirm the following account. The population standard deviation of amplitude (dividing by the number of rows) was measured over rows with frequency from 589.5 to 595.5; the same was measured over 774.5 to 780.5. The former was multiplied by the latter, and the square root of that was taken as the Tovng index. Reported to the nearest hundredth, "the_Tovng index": 0.50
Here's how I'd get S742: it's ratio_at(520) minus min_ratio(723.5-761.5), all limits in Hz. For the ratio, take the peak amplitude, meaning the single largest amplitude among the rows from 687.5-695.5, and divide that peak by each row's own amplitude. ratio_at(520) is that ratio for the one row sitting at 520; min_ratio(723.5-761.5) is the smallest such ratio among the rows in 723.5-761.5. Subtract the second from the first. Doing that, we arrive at 0.11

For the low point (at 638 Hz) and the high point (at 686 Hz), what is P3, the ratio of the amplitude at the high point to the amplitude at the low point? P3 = 0.66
